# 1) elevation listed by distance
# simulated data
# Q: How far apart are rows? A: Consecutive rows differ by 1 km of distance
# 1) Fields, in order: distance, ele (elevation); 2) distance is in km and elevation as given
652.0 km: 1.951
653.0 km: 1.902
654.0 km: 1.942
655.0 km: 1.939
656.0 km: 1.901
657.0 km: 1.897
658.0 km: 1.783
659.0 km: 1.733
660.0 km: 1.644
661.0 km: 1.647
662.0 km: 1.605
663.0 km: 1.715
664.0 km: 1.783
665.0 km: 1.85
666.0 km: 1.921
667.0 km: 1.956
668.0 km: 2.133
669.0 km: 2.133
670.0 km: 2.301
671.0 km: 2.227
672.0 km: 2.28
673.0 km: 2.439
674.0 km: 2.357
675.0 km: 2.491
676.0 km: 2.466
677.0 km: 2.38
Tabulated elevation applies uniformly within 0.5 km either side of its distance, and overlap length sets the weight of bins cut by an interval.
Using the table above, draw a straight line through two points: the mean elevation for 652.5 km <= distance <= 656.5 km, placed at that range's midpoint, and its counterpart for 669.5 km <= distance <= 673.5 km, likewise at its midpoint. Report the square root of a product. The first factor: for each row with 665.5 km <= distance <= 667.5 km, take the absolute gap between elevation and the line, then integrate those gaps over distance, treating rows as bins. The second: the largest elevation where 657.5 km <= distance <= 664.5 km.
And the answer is 1.0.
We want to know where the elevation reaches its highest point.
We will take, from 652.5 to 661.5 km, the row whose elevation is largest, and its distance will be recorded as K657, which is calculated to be 654.0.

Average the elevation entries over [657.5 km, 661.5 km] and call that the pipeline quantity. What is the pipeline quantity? 1.7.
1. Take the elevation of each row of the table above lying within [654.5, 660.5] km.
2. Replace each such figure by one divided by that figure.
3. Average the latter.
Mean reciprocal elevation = 0.55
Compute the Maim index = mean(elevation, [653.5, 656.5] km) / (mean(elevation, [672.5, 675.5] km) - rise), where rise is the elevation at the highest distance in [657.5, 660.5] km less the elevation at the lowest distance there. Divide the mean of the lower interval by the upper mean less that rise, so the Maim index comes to 0.75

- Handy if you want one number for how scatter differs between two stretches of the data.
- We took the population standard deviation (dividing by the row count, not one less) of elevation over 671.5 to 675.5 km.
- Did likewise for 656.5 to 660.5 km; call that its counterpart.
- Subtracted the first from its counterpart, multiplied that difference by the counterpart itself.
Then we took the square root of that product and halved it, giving 0.016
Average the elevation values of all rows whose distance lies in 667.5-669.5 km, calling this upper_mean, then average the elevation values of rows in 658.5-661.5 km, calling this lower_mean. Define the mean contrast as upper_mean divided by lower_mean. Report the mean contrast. 1.27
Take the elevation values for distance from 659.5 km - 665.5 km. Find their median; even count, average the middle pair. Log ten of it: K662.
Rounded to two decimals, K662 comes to 0.23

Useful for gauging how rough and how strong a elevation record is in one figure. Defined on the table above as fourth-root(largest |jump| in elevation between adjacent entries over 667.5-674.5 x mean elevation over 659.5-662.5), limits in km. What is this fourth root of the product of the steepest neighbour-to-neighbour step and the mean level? 0.72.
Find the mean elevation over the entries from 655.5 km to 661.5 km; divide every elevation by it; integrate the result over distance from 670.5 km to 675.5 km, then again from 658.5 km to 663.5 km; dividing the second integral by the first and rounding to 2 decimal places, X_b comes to 0.71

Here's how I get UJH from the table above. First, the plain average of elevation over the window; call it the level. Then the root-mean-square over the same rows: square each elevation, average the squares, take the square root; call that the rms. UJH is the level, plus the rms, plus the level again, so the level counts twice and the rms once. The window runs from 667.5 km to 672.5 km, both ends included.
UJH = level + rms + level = 6.65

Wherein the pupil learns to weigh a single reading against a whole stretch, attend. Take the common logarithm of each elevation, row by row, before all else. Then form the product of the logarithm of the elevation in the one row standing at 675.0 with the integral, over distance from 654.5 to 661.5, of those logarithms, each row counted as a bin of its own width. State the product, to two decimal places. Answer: 0.70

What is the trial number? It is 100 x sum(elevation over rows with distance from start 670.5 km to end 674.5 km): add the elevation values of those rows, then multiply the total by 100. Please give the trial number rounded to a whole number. 930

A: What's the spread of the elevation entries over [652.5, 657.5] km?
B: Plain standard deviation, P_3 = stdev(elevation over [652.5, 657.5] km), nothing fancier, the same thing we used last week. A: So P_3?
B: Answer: 0.02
